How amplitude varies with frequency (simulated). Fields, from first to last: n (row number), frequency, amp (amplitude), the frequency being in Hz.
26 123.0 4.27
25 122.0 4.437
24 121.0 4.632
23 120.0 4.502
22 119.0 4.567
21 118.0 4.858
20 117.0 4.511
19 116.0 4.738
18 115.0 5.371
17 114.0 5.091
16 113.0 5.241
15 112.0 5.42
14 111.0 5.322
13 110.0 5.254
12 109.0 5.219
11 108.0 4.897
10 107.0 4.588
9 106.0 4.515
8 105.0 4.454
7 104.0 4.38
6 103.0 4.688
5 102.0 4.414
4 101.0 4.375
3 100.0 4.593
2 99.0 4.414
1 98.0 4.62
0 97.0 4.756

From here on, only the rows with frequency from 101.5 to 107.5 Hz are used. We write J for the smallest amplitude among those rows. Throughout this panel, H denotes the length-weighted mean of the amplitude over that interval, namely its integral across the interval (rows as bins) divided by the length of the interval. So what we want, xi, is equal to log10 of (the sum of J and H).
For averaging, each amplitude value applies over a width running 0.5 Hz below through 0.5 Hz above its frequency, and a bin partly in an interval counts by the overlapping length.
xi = 0.95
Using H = 4.5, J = 4.38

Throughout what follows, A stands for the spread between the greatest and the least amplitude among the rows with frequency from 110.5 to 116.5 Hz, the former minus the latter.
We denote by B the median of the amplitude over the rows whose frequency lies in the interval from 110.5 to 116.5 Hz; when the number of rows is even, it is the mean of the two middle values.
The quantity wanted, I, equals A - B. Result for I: -4.60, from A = 0.7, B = 5.28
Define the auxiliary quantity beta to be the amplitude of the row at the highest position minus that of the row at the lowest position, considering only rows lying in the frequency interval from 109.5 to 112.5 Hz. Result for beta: 0.17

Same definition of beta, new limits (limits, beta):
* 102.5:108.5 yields 0.21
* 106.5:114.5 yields 0.50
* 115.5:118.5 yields 0.12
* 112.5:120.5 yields -0.74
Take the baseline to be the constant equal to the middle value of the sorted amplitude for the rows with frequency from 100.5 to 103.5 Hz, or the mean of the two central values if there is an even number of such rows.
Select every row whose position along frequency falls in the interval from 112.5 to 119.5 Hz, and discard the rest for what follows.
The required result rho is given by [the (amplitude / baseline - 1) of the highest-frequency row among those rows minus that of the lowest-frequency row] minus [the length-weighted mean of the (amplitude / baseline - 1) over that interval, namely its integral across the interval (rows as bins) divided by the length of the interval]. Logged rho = -0.265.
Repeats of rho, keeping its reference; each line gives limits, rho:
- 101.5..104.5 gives -0.026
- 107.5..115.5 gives -0.077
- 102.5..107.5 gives -0.048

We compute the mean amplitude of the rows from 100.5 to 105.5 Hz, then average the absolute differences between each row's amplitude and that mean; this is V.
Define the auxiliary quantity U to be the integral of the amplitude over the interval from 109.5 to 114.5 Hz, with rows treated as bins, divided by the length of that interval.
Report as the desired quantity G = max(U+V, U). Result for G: 5.36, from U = 5.3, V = 0.090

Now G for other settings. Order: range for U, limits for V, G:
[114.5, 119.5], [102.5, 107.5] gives 4.90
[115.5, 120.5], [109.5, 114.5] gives 4.72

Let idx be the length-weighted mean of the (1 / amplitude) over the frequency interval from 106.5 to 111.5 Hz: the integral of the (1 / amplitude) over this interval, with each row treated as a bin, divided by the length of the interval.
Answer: 0.198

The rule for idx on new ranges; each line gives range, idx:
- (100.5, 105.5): 0.224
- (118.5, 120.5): 0.221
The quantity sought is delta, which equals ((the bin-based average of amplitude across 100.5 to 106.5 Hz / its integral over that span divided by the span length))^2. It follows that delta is 20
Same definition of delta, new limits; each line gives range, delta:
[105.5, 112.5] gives 25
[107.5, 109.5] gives 26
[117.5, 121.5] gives 22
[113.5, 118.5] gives 24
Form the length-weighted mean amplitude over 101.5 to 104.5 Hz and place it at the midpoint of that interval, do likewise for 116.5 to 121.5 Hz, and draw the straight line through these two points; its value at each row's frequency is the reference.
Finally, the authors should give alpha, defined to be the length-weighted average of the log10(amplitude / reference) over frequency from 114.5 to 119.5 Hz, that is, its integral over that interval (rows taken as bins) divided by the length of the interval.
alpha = 0.019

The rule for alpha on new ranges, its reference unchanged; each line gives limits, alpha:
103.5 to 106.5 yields -0.006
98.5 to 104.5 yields -0.001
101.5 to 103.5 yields 0.006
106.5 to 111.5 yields 0.046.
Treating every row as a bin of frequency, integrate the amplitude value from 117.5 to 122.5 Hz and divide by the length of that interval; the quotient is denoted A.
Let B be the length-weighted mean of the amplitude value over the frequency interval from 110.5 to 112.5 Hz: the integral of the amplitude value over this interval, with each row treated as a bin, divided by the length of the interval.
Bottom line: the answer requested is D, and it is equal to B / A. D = 1.17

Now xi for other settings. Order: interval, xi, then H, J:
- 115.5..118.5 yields 0.96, 4.7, 4.511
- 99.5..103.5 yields 0.95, 4.5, 4.375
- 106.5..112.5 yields 0.99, 5.1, 4.588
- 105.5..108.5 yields 0.96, 4.7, 4.515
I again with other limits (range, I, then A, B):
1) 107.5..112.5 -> -4.73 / 0.5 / 5.25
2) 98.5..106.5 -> -4.12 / 0.3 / 4.43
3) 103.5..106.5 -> -4.32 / 0.1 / 4.45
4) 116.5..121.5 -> -4.21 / 0.4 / 4.57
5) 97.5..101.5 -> -4.26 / 0.2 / 4.50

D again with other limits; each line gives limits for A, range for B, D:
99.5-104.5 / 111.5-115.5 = 1.18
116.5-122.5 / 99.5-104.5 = 0.98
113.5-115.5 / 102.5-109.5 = 0.89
